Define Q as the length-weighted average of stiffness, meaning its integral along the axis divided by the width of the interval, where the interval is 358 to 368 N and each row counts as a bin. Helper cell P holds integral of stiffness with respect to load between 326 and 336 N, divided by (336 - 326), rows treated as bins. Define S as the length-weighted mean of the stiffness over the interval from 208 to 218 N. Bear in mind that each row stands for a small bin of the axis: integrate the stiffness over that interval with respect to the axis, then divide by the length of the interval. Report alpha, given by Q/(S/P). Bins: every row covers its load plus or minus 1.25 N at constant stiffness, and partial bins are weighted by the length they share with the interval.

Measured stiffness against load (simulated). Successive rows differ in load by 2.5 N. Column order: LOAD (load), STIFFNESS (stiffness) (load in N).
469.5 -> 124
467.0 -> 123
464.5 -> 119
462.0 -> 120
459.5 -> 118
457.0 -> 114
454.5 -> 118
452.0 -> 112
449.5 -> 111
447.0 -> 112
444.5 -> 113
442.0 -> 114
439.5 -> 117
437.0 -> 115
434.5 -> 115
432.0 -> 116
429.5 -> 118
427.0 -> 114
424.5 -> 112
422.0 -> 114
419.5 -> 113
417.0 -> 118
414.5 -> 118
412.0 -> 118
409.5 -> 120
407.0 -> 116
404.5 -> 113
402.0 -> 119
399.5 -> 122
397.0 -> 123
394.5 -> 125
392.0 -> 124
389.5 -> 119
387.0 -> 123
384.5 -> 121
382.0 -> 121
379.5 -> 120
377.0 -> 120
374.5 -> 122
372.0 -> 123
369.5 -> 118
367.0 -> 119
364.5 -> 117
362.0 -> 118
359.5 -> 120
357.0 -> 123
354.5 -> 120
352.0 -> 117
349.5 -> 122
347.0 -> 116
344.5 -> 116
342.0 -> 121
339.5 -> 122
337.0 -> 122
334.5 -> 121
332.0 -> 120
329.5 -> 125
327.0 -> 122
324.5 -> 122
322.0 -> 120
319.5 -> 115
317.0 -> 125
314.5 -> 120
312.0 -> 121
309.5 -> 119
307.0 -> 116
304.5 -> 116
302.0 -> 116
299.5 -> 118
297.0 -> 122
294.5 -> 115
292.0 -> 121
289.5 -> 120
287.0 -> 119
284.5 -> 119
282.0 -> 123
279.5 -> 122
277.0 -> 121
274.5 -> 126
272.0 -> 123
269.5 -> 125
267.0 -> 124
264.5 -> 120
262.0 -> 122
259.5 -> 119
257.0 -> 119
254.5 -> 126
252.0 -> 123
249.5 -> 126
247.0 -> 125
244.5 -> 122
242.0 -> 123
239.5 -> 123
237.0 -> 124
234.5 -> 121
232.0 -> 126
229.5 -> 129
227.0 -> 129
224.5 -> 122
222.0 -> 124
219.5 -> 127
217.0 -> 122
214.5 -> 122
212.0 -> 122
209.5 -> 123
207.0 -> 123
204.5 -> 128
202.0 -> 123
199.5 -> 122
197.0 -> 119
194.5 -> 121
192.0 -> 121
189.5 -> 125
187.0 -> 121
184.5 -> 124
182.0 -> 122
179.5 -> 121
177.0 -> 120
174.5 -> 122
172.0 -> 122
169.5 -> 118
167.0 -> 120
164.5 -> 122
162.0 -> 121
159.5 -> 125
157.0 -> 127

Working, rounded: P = 122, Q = 119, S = 122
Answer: 118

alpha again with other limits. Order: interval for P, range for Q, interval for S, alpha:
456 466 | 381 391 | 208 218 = 117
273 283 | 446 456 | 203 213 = 112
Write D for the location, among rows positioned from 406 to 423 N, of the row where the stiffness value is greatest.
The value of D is 409.5 N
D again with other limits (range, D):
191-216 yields 204.5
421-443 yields 429.5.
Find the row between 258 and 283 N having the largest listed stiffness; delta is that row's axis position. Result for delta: 274.5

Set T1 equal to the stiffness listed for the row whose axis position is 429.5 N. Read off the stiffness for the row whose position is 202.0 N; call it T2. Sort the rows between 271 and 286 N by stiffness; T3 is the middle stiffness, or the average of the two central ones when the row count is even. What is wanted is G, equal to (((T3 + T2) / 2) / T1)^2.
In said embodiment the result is 1.08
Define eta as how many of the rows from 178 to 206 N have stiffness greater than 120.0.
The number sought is 10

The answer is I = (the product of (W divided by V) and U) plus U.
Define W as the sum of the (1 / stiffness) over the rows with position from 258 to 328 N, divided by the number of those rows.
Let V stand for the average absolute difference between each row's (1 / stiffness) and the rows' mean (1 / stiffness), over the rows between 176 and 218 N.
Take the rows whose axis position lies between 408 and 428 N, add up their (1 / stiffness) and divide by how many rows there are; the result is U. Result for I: 0.76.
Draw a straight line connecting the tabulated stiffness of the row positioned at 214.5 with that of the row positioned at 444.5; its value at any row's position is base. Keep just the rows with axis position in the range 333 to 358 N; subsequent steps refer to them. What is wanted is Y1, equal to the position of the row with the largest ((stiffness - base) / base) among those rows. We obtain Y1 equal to 357.0 N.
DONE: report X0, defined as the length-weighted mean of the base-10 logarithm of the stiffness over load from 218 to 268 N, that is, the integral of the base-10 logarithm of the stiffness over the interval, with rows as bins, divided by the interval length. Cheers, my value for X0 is 2.09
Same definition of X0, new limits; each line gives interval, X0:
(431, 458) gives 2.06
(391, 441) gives 2.07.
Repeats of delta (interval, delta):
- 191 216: 204.5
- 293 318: 317.0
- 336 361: 357.0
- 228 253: 229.5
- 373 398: 394.5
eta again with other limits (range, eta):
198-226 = 11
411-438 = 0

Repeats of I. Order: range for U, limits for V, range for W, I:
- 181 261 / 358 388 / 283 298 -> 0.65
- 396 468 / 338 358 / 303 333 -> 0.42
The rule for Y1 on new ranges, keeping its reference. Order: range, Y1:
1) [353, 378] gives 372.0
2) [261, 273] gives 269.5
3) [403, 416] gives 409.5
